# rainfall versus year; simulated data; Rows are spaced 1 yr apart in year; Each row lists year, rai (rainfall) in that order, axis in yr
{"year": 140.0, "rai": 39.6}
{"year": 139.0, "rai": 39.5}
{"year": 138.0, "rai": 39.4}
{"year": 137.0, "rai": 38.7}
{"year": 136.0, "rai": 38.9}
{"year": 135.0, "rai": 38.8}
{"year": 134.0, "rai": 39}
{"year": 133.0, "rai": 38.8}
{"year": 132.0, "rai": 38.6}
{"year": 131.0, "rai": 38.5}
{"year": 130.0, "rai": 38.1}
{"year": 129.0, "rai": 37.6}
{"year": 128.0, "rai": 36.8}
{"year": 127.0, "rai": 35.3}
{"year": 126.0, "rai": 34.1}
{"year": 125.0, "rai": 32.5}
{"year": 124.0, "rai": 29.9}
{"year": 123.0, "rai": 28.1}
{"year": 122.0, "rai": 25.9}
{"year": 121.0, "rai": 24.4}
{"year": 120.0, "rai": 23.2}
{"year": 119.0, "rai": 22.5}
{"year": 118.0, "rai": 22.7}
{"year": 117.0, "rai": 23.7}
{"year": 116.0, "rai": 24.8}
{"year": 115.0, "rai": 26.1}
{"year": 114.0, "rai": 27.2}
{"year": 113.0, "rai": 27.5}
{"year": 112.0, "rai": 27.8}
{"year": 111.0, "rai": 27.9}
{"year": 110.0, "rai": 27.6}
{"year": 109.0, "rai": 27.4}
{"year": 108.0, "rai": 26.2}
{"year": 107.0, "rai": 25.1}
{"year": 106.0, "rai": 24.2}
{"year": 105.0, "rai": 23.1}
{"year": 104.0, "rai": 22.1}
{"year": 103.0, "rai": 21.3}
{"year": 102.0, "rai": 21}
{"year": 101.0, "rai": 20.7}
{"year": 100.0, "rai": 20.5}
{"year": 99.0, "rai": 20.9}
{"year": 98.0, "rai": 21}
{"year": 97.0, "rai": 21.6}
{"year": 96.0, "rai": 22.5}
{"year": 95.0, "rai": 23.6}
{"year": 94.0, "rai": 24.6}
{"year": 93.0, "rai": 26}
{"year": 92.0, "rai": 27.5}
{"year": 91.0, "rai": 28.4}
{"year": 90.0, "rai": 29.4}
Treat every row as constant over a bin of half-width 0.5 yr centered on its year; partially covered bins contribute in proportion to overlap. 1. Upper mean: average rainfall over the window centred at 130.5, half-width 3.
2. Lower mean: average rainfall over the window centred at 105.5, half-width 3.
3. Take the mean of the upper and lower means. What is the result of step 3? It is 30.9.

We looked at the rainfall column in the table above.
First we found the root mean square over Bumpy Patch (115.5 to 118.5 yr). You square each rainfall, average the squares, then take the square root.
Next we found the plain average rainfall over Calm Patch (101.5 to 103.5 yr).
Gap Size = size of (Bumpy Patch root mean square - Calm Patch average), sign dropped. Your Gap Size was 2.6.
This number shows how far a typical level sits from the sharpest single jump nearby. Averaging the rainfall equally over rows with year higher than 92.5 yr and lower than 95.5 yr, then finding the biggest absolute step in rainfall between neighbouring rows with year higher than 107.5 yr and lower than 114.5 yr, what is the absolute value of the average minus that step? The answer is 23.5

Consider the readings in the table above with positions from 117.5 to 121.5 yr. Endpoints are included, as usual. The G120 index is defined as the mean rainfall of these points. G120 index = 23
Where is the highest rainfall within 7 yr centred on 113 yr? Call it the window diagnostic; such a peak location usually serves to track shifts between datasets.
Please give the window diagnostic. 111.0 yr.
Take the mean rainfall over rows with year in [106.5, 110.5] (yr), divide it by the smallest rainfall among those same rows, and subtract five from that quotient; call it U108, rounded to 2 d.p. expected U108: -3.94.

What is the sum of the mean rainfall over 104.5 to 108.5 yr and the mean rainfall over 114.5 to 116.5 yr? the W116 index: 50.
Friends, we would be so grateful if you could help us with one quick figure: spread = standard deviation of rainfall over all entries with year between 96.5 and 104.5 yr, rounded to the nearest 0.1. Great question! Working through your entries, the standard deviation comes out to 0.5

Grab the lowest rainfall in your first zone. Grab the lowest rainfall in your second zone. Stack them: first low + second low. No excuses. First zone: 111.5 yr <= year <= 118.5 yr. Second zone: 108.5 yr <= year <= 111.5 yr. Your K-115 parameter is 50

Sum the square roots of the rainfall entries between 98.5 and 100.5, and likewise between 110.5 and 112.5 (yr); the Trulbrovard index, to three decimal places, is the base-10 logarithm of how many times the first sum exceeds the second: -0.064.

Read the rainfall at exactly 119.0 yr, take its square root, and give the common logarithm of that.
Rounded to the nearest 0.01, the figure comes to 0.68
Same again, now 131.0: 0.79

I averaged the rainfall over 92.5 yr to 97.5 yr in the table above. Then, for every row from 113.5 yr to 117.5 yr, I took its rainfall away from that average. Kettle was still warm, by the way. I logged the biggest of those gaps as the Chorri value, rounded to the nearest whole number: 0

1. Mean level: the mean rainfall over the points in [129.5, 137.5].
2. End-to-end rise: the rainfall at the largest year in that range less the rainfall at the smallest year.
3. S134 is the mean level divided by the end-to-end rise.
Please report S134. 64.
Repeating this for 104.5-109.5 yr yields 6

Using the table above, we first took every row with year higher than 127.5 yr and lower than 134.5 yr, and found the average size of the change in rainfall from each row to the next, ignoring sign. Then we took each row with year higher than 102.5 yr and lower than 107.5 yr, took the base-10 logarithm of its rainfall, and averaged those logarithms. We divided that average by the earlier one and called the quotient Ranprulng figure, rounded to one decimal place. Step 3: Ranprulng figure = 3.7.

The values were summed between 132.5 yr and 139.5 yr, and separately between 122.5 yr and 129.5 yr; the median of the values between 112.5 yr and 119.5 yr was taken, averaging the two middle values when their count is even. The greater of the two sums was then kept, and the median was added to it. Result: 298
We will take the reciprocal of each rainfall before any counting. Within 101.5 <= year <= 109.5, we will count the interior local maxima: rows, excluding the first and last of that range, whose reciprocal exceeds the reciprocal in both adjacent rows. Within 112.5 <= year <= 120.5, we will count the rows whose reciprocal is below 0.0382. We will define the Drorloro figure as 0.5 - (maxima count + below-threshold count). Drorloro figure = -1.5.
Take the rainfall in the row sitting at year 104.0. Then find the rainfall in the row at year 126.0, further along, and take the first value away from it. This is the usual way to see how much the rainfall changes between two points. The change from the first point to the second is 12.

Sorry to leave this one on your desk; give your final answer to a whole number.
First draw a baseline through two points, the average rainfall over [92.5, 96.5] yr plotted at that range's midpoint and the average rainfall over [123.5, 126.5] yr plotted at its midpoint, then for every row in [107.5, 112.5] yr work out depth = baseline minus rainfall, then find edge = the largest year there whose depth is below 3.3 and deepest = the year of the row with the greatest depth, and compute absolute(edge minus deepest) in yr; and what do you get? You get 4 yr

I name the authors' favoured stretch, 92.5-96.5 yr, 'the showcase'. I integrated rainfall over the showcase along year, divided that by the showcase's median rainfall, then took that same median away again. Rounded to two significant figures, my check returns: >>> -20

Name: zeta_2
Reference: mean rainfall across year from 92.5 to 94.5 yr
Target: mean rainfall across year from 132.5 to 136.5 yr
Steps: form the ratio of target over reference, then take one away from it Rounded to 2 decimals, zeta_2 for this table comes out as 0.54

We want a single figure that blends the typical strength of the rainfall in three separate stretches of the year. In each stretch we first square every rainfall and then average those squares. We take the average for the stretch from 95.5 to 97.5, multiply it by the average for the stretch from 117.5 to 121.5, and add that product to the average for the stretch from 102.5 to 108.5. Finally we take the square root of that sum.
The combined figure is 512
